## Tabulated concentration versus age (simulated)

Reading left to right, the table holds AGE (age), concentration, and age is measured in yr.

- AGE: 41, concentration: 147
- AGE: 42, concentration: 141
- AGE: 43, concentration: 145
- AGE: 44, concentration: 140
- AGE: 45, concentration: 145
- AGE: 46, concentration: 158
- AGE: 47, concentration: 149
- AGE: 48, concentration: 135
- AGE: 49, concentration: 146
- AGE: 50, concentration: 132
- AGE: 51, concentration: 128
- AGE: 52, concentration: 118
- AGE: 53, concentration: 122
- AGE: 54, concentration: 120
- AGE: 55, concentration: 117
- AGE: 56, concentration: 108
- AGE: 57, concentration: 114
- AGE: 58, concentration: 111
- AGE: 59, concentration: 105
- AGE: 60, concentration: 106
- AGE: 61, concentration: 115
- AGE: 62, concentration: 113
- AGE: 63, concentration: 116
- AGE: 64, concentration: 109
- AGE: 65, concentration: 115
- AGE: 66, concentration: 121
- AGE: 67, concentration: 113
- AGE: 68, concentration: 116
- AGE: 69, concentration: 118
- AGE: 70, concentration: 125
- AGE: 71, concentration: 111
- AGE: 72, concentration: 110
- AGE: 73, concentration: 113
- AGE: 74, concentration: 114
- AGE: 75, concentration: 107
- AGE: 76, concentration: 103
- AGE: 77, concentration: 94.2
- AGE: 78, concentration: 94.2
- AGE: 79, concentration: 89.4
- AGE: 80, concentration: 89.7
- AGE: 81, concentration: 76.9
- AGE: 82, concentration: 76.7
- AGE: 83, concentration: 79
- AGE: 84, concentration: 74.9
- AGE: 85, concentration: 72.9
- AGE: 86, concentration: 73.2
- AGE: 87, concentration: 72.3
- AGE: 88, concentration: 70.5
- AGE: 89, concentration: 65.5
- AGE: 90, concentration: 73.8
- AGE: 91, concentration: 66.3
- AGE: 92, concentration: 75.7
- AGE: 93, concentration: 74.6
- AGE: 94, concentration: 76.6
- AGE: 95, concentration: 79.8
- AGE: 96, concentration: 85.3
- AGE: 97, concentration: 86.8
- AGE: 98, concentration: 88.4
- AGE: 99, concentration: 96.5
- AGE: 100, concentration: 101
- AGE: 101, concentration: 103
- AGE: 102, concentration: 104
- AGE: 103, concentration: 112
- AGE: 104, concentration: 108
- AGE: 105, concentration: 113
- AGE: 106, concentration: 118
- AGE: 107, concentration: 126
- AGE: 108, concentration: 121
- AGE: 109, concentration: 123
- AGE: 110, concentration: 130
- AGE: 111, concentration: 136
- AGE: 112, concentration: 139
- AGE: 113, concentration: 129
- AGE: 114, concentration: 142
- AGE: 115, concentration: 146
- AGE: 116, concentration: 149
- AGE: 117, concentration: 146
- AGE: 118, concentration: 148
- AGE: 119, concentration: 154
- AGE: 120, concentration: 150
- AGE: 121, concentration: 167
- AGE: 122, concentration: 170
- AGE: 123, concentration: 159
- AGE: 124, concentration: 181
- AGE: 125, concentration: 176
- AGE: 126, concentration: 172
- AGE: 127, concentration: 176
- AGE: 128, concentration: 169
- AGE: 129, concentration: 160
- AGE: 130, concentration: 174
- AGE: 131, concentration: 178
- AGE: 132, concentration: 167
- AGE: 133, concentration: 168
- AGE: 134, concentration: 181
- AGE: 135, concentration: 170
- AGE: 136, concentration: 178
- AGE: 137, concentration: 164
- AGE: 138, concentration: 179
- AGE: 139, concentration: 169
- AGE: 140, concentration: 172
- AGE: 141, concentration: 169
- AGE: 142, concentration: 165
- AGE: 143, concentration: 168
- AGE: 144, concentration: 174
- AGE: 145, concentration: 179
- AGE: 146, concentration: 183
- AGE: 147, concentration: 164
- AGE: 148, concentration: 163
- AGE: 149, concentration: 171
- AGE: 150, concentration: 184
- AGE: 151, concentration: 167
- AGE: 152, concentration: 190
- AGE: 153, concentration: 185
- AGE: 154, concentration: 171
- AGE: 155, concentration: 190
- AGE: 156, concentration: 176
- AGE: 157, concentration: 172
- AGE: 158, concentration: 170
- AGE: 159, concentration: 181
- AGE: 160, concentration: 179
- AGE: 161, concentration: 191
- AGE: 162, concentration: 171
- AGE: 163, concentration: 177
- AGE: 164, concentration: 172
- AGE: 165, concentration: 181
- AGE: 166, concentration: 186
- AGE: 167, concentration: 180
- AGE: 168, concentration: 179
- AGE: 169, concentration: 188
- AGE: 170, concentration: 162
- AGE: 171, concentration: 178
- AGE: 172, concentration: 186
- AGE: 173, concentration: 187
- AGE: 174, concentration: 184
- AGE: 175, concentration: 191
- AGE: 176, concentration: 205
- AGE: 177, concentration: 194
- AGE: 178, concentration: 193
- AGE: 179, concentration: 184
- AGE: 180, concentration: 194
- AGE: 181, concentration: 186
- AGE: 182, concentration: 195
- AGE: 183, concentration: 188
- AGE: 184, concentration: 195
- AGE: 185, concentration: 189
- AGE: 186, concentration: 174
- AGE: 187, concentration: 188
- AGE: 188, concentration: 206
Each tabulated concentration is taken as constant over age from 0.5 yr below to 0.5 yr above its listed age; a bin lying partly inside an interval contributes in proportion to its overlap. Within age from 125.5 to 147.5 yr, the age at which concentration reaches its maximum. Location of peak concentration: 146 yr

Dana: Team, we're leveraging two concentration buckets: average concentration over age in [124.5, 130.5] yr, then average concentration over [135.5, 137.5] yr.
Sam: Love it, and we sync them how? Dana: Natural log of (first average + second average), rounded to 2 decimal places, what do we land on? 5.84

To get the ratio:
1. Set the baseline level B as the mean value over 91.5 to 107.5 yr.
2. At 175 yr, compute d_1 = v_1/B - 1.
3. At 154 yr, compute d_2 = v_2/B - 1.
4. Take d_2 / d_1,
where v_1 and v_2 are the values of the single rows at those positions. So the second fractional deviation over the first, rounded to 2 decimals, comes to 0.79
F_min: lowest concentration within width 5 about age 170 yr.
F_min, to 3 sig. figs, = 162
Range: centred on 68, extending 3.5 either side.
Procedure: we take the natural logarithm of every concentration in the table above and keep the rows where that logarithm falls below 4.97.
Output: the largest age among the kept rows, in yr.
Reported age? 71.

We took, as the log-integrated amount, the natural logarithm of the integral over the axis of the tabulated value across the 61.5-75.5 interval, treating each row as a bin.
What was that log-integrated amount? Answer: 7.38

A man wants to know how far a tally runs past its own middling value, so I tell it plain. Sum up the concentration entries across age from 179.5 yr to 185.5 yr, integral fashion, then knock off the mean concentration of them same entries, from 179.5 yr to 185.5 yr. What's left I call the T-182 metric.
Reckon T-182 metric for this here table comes 956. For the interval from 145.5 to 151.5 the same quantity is 860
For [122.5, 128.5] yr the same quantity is 861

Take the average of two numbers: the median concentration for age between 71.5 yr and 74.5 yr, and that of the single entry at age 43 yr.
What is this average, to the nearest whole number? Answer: 129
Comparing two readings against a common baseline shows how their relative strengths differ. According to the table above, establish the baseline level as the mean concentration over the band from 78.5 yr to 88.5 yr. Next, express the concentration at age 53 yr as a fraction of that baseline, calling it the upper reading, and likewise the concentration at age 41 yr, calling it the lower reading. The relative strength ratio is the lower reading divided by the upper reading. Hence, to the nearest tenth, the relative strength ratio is 1.2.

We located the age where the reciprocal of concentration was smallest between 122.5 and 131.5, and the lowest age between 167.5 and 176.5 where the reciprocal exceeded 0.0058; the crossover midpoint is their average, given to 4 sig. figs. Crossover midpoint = 147.0 yr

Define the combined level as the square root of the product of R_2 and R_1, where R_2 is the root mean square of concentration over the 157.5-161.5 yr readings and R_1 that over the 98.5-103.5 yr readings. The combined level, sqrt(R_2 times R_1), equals 137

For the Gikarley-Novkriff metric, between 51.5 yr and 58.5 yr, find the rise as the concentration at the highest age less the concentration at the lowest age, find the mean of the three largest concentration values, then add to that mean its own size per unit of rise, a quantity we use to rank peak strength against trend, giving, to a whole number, 103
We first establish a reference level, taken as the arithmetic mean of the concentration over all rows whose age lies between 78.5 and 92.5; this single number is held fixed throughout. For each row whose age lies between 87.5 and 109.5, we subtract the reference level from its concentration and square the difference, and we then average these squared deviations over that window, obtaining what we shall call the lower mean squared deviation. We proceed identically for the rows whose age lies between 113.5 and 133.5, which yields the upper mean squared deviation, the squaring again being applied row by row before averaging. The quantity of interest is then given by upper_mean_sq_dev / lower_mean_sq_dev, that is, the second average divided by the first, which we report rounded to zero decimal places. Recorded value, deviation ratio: 11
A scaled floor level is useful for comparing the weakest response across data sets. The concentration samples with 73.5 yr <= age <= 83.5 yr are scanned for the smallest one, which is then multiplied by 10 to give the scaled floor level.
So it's 767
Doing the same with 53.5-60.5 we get 1050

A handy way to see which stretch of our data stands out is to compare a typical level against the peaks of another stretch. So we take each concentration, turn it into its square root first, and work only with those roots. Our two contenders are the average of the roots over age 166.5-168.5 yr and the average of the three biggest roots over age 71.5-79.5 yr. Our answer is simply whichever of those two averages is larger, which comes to 13.4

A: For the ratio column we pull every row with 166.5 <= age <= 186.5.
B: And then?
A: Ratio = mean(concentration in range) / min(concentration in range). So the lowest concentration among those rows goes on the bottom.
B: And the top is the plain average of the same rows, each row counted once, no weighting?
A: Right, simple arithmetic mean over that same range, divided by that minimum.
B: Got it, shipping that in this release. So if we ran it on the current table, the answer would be 1.15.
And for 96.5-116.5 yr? 1.37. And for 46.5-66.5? 1.14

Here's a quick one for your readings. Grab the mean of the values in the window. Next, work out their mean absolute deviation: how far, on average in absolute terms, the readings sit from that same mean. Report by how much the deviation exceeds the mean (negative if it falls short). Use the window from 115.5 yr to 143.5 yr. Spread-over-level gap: -159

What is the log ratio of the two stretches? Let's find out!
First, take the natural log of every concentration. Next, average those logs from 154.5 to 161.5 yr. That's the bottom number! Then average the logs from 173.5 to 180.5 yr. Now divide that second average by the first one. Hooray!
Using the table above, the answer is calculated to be 1.01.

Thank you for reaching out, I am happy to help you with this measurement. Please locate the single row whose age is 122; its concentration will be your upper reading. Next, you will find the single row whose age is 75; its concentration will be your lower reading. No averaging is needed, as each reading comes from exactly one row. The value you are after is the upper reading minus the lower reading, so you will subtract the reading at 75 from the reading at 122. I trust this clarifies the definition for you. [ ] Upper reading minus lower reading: 63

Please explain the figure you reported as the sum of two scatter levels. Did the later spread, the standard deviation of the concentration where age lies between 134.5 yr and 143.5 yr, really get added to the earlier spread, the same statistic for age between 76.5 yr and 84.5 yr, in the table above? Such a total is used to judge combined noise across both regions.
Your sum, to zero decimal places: 13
